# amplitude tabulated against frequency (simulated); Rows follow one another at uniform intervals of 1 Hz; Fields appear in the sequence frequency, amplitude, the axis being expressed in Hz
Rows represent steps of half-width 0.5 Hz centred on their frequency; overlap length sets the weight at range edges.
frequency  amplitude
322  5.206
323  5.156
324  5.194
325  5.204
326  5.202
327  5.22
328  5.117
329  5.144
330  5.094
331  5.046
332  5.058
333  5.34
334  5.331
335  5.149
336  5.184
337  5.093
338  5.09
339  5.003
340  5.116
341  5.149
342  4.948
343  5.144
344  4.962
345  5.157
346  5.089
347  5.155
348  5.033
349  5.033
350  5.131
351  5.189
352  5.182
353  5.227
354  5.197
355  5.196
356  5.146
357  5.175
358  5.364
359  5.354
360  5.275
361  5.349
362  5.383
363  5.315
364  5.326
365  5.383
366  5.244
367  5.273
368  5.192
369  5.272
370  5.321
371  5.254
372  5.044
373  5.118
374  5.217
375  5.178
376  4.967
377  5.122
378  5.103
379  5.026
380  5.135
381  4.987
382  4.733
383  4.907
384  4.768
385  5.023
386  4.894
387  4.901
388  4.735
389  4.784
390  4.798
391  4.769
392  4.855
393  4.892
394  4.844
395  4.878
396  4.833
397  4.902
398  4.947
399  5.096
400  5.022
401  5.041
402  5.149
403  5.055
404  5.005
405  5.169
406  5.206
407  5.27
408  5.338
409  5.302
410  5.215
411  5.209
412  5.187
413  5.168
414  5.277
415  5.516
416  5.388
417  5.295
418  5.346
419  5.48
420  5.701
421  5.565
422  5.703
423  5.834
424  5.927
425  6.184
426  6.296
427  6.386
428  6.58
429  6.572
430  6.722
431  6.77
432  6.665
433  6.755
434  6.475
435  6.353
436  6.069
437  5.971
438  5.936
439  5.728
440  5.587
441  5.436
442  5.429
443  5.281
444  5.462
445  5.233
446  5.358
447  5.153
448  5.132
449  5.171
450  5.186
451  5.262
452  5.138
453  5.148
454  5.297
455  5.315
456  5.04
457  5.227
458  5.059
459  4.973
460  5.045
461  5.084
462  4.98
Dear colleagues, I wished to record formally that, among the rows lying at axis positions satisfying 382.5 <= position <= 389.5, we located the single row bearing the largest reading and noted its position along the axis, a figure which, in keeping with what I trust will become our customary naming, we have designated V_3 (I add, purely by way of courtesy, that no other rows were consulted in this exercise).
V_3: 385 Hz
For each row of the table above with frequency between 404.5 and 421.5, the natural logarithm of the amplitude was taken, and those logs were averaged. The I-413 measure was 1.67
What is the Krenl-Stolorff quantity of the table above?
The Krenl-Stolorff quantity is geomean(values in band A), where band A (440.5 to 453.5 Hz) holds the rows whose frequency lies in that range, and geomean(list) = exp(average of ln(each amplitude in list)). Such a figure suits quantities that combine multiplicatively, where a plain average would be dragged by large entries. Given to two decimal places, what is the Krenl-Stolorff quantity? 5.26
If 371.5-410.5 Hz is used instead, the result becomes 5.00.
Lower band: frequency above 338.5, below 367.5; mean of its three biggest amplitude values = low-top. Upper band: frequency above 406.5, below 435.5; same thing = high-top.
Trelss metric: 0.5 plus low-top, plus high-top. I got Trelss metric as 12.6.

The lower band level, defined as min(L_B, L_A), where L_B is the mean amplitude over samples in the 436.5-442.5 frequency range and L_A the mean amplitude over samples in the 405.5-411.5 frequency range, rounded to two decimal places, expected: 5.26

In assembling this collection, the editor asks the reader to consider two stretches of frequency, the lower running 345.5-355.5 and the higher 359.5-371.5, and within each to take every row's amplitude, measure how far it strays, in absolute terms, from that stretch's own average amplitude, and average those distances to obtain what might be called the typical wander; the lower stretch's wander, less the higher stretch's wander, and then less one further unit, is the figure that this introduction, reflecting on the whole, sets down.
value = -0.99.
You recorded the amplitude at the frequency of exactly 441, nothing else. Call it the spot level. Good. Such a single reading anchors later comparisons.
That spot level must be 5.436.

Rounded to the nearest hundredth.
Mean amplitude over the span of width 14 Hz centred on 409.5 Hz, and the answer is 5.24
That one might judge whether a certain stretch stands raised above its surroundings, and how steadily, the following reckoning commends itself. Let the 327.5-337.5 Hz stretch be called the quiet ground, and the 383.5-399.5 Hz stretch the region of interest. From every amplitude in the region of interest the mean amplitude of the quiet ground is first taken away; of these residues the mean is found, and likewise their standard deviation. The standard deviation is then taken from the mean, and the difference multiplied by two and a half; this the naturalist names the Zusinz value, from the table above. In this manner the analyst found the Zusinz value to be -0.95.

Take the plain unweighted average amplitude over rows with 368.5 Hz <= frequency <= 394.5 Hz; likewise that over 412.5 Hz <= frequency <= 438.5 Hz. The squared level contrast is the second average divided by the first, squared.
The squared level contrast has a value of 1.45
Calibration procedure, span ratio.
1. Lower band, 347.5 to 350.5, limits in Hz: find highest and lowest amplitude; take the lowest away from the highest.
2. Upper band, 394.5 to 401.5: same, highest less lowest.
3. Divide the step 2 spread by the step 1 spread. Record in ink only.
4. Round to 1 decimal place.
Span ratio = 2.7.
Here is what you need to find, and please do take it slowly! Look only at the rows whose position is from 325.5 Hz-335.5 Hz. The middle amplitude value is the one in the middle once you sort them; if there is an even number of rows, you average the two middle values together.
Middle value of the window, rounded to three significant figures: 5.15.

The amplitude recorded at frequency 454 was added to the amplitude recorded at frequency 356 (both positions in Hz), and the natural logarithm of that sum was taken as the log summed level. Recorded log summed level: 2.346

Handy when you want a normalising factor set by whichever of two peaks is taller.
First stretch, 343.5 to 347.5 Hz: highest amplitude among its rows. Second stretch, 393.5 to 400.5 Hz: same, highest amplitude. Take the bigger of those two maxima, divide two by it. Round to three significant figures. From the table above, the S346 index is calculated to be 0.388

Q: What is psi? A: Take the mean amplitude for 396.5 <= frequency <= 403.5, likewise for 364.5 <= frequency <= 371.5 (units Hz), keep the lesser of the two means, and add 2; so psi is 7.03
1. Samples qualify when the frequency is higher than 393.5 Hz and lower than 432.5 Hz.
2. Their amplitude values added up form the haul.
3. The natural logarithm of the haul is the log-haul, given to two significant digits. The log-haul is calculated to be 5.4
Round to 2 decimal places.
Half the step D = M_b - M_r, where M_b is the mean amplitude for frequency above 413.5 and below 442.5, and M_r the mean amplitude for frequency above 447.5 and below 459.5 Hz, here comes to 0.40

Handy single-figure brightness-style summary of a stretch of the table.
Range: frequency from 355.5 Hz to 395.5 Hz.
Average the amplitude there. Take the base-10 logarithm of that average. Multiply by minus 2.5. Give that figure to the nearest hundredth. -1.77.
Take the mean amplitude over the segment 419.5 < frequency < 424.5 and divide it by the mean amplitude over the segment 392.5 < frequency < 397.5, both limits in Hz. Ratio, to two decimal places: 1.18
